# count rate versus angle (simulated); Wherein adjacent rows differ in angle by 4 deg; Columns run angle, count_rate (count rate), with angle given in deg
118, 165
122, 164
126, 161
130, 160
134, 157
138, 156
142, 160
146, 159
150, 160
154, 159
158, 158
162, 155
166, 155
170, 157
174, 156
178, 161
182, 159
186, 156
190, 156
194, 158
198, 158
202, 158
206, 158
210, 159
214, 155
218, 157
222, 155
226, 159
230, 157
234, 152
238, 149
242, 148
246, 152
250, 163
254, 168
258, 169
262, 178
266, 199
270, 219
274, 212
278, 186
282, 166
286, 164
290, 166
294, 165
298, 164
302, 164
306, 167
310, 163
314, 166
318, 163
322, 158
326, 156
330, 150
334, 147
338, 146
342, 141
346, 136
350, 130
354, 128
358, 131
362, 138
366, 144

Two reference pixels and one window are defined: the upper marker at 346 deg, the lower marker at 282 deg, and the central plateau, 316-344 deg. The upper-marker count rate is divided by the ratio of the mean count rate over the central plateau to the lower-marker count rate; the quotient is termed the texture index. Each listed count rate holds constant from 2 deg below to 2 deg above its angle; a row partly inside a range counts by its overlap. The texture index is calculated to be 149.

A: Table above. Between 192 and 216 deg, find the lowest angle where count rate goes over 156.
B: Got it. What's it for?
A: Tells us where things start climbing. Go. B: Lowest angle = 194 deg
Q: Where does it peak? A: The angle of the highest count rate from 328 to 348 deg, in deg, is 330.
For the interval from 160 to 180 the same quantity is 178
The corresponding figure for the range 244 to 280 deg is 270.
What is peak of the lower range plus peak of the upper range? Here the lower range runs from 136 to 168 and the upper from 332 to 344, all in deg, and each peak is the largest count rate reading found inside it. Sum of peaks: 307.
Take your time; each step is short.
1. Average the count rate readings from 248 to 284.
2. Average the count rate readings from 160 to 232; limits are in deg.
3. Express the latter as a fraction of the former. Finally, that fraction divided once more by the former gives 0.0046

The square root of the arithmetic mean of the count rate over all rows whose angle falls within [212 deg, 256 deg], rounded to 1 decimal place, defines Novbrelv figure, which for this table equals 12.5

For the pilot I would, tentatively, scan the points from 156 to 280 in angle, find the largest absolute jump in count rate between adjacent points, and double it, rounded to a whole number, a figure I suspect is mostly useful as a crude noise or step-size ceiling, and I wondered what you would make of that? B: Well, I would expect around 52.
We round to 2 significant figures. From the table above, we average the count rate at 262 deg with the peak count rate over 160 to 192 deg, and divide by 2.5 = 68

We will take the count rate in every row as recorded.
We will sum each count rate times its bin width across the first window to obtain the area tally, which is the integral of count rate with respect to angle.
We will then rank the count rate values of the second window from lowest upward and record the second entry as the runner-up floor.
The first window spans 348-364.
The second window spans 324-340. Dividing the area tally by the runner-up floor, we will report 14.3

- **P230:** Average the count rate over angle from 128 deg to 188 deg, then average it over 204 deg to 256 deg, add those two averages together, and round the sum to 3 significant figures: 314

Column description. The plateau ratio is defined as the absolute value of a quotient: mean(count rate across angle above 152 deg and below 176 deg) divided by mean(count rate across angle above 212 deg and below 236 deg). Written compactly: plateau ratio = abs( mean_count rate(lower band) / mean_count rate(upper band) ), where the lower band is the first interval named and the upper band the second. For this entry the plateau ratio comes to 1.01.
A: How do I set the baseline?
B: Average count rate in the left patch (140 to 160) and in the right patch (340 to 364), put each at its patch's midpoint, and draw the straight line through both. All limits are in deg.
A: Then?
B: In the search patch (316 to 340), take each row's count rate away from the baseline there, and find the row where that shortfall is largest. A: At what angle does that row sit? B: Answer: 338 deg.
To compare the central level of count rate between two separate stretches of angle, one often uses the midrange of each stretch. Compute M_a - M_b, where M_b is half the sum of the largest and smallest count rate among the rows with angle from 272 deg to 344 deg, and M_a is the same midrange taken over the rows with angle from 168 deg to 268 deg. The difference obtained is -3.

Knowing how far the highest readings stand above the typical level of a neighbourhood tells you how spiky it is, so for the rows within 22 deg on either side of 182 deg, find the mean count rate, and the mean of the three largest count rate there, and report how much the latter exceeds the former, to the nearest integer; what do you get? 2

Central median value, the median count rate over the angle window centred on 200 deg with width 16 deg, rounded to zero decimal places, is 158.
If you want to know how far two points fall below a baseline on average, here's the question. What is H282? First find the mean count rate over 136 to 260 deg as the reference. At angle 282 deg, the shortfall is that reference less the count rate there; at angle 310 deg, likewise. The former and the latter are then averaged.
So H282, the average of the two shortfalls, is -7.0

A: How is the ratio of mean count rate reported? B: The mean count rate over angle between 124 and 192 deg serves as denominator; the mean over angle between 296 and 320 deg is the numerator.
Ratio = 1.04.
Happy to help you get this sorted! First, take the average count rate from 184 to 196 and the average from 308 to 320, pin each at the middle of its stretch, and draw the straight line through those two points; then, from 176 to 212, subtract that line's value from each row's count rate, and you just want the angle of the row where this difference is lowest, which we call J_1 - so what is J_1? 190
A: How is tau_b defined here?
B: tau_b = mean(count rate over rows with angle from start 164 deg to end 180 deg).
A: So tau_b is 157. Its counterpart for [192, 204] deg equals 158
